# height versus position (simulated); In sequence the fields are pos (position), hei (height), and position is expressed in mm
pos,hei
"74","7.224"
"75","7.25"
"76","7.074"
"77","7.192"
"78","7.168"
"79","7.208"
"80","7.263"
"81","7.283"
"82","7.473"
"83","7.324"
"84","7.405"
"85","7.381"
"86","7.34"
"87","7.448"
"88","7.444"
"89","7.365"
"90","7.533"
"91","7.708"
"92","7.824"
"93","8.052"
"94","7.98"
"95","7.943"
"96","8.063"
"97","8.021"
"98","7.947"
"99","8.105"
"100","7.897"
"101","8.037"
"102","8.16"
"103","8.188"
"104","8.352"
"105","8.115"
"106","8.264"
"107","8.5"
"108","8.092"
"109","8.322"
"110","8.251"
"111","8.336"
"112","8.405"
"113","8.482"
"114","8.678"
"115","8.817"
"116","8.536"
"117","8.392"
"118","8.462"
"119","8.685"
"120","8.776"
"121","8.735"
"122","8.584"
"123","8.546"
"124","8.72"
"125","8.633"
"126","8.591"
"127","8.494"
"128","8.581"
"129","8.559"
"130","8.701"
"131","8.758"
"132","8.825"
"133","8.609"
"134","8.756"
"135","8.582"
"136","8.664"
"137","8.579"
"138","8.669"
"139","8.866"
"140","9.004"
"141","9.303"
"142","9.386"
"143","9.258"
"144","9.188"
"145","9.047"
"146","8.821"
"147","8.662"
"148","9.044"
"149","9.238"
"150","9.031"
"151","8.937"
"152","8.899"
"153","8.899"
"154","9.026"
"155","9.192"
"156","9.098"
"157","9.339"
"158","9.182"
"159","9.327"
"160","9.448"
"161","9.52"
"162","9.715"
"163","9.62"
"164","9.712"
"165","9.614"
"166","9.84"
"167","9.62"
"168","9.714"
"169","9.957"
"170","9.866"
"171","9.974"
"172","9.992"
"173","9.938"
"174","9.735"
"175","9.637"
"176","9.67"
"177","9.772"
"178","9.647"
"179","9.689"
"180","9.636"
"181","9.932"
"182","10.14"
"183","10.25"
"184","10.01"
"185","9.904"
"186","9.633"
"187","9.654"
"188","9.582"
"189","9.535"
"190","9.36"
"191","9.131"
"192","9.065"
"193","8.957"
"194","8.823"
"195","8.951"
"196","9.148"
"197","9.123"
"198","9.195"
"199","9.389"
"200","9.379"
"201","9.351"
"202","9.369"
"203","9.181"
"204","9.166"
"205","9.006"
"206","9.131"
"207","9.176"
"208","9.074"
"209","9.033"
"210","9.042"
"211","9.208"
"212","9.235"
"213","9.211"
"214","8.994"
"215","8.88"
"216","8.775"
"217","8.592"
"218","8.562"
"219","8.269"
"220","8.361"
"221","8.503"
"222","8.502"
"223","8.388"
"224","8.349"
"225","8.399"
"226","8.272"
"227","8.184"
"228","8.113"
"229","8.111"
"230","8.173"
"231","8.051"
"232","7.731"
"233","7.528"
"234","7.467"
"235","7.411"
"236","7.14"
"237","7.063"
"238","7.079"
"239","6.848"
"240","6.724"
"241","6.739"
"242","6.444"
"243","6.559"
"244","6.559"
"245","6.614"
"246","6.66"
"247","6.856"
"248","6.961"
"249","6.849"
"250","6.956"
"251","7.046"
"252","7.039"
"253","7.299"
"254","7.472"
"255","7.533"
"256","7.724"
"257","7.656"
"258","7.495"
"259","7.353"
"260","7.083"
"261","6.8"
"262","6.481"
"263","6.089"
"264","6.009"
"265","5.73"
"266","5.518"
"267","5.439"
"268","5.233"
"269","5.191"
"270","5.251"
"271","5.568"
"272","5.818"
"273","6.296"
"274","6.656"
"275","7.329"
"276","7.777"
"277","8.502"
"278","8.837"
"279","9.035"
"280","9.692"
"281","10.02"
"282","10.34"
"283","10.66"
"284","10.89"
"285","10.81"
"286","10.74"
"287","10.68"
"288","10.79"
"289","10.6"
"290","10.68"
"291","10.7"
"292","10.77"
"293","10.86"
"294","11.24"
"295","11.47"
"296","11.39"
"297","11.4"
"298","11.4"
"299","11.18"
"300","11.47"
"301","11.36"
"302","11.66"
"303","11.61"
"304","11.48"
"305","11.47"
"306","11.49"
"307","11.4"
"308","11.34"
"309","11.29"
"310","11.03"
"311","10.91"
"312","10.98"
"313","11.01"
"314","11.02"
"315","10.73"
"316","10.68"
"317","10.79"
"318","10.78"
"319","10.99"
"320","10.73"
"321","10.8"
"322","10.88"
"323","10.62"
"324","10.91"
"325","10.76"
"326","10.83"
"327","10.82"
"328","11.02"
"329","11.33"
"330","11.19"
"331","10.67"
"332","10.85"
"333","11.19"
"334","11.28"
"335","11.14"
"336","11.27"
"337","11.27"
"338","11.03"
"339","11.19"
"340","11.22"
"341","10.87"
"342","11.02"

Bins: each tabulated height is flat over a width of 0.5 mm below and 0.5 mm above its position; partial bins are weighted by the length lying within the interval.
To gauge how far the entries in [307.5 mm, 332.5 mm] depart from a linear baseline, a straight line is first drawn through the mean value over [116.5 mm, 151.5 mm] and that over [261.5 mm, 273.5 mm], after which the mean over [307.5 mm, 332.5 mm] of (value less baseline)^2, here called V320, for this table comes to 41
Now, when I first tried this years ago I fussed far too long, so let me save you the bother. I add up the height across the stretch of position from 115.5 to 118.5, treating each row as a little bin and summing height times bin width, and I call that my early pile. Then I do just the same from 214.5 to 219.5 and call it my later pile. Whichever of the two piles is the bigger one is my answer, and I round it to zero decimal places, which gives 43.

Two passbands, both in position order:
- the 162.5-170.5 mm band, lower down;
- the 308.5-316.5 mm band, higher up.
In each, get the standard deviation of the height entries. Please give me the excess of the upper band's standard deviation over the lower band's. 0.06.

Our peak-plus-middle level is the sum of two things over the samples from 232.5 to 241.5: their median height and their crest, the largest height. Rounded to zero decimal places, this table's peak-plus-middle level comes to 15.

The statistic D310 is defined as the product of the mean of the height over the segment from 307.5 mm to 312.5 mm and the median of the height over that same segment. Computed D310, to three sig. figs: 123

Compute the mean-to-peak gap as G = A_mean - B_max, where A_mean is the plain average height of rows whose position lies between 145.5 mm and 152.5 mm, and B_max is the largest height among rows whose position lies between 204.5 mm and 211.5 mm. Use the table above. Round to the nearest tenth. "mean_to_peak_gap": -0.3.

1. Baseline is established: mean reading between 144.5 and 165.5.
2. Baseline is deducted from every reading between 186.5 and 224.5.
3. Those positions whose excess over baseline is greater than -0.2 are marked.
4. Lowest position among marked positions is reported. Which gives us 187 mm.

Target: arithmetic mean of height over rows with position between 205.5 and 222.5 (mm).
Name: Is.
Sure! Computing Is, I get 8.9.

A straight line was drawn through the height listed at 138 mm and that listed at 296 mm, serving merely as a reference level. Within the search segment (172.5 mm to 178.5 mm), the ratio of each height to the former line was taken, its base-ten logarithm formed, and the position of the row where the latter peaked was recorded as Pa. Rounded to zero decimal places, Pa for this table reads 173 mm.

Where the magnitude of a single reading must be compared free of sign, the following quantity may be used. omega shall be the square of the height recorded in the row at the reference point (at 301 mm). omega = 129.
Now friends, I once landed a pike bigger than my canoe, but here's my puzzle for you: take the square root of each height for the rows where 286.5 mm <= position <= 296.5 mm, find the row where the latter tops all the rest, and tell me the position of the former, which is 295 mm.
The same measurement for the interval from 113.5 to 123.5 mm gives 115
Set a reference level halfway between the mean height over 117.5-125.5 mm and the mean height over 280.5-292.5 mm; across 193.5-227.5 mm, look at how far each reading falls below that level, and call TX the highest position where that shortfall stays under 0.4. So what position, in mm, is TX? 202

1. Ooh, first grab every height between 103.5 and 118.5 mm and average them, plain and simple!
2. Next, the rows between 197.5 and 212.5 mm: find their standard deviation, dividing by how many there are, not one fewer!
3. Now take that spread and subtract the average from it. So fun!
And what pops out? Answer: -8.3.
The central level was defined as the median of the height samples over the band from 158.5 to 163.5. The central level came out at 9.5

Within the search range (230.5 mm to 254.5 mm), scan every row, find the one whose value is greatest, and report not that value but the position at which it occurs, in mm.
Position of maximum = 231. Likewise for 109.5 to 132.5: 132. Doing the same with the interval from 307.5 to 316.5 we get 308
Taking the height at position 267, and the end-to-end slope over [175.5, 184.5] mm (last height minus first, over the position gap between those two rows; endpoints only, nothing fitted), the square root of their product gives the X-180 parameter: 0.48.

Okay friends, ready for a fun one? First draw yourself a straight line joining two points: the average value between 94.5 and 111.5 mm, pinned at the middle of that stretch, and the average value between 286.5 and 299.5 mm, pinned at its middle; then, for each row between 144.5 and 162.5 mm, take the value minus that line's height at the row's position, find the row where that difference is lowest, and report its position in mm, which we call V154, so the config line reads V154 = 147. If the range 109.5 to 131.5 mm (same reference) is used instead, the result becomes 127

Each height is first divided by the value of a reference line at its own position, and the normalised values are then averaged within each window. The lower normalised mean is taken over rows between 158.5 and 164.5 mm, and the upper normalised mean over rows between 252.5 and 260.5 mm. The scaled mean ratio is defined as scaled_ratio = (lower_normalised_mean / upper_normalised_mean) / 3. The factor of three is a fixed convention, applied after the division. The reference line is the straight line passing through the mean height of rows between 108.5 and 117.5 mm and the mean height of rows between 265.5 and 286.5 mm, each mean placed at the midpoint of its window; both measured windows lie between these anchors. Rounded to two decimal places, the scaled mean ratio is 0.41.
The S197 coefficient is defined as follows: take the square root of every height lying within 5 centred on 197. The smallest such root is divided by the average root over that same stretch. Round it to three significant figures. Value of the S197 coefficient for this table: 0.988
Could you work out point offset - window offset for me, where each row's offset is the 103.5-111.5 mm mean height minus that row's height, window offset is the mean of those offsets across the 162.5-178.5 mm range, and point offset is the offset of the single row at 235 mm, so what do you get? 2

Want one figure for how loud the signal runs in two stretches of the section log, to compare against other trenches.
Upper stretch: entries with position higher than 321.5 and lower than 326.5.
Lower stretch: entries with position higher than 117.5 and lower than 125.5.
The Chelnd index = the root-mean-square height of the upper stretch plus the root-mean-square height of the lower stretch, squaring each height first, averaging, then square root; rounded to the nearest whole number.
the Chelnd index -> 19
